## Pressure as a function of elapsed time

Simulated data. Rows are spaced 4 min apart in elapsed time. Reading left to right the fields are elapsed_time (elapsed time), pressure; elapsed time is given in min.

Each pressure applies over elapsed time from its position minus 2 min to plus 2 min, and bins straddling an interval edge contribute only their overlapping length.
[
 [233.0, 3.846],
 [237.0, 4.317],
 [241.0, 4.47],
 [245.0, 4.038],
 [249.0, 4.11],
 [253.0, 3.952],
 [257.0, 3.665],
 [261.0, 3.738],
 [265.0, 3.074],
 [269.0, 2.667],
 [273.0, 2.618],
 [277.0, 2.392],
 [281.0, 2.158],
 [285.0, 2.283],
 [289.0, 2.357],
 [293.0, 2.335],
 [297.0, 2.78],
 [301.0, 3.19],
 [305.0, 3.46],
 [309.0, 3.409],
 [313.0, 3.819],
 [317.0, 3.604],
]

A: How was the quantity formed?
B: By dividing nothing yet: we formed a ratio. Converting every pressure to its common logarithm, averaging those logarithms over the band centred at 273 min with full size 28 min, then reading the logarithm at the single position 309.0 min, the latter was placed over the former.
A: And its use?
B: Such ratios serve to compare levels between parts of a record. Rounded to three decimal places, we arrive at 1.253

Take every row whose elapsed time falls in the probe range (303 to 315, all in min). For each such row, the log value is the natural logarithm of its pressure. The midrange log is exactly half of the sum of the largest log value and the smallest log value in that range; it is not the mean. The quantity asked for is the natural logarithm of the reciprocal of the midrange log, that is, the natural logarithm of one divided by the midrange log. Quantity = -0.25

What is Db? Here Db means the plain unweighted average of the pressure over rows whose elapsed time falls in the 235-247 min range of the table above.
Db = 4.3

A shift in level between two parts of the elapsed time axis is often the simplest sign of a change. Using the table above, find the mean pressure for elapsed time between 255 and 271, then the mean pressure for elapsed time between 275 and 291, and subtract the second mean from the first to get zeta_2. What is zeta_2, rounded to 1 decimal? 1.0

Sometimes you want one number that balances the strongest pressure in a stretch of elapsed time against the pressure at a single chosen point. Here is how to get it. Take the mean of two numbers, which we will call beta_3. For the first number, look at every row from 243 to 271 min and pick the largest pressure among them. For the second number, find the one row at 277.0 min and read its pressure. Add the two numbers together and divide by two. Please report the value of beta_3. 3.25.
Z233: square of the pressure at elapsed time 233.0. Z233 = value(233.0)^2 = 15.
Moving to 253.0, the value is 16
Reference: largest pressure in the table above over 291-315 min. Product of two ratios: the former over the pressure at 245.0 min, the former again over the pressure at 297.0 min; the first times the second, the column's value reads 1.30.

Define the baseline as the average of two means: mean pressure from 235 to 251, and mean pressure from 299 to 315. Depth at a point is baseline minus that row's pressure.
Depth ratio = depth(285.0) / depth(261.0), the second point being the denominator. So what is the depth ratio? 14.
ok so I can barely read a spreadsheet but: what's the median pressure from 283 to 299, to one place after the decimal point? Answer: 2.3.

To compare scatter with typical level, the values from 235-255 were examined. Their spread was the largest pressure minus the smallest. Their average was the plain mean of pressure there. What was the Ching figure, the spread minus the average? -3.7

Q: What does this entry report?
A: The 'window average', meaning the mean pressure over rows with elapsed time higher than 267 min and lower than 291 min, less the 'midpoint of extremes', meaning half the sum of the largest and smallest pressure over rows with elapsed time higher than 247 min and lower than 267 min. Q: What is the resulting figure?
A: -1.2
